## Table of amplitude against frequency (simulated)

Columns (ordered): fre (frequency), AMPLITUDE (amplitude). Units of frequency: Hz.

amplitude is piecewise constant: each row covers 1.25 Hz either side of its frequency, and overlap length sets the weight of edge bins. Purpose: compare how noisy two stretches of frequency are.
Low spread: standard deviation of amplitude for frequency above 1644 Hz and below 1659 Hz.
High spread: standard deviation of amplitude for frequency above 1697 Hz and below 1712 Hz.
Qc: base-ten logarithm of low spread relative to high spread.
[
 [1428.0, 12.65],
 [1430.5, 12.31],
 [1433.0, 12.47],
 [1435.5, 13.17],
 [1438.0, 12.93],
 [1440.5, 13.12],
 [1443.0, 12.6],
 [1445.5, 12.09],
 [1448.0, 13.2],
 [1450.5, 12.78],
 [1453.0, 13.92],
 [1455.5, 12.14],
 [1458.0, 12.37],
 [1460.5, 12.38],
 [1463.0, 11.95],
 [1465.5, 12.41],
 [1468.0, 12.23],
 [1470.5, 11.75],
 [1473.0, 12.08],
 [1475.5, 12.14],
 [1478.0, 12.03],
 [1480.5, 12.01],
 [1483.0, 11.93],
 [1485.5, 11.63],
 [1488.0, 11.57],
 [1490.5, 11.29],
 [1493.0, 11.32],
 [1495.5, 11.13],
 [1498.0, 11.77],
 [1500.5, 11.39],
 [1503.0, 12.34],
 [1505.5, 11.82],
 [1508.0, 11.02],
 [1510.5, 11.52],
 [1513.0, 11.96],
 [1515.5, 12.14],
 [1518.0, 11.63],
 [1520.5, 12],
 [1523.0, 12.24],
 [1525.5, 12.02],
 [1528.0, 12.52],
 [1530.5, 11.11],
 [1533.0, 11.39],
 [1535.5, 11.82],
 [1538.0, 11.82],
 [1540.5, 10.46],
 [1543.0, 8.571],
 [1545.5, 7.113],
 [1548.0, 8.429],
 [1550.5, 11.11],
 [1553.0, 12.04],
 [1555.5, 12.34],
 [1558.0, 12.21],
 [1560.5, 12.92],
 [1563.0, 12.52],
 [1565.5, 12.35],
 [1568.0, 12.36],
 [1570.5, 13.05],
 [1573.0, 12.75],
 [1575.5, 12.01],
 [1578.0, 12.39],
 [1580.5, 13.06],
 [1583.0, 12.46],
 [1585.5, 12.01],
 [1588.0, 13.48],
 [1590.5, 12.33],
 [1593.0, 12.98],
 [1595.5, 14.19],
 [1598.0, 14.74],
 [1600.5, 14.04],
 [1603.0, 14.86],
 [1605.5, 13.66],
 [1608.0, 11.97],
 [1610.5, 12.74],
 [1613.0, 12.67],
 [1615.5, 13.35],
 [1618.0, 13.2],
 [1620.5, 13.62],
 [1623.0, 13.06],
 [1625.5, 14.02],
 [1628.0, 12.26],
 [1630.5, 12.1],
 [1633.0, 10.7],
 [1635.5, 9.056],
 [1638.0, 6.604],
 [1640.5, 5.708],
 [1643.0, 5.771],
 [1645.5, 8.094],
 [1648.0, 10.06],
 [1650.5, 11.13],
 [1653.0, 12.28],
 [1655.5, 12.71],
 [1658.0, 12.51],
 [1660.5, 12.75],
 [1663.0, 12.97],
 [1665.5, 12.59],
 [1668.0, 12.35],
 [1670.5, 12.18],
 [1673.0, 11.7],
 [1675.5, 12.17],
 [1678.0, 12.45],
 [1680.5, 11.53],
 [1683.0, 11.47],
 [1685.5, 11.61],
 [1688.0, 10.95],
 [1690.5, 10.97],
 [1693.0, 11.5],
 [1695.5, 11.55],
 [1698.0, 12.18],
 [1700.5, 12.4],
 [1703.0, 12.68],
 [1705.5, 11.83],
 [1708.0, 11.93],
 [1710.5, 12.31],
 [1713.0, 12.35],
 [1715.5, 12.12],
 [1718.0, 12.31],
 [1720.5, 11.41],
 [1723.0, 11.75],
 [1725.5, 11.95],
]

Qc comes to 0.8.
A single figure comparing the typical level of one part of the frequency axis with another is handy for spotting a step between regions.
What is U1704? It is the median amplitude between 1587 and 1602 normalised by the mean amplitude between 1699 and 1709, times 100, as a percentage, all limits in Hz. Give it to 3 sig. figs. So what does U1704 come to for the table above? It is 113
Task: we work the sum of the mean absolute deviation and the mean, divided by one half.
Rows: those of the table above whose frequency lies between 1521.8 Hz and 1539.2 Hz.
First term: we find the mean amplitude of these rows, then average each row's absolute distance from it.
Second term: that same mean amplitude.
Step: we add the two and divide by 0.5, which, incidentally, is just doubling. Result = 24.4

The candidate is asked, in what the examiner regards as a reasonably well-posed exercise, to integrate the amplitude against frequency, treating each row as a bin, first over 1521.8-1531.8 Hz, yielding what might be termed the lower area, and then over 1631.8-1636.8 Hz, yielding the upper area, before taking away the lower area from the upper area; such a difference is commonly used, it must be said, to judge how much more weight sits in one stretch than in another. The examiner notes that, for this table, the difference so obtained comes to -70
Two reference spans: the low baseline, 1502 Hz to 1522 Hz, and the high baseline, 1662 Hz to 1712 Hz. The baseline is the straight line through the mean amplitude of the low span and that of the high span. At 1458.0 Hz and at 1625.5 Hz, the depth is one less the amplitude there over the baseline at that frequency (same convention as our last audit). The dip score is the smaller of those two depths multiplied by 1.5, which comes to -0.27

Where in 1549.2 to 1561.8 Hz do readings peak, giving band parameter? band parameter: 1560.5 Hz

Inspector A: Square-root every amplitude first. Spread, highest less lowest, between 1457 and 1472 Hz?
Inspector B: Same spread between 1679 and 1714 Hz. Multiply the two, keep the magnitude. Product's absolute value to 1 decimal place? 0.0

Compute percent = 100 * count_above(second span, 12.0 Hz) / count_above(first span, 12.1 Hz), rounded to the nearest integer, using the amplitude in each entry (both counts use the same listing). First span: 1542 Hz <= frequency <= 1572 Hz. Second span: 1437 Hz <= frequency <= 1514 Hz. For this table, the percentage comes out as 243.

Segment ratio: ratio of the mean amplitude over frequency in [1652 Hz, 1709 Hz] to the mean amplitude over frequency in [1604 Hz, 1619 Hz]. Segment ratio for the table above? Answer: 0.93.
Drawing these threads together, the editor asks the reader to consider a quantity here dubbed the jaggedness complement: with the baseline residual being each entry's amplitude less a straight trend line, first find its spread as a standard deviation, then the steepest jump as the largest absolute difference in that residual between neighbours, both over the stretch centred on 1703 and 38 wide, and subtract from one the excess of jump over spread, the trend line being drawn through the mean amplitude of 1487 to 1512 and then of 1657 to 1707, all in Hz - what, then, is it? 0.6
